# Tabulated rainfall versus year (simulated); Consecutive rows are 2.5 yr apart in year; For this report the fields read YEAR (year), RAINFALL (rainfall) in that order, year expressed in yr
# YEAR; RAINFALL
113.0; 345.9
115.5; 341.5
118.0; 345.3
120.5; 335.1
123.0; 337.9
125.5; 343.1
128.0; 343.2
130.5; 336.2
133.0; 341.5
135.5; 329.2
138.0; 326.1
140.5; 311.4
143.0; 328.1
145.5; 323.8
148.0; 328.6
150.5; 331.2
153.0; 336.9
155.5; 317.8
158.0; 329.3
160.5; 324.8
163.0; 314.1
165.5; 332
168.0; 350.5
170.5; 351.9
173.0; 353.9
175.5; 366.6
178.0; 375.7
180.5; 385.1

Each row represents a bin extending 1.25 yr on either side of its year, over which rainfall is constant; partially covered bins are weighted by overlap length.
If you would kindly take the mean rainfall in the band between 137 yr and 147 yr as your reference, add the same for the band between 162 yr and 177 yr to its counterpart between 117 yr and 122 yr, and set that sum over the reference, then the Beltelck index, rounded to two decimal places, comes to 2.13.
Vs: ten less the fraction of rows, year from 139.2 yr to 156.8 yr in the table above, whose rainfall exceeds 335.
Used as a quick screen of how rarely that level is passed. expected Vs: 9.9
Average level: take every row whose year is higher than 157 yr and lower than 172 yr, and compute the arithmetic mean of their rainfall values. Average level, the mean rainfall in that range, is 334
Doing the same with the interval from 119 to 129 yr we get 340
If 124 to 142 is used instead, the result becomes 333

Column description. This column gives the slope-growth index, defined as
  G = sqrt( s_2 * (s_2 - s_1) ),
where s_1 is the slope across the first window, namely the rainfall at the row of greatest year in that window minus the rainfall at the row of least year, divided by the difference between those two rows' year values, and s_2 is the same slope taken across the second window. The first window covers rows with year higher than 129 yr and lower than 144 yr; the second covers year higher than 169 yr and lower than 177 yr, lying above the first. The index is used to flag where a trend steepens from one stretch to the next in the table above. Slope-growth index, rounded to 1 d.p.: 3.2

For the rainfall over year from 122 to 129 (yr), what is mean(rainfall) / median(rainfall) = 1.00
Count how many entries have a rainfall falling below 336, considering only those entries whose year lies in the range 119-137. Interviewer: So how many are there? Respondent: 2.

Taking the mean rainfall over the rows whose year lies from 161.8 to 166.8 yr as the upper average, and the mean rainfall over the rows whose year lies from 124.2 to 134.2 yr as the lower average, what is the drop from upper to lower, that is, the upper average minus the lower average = -18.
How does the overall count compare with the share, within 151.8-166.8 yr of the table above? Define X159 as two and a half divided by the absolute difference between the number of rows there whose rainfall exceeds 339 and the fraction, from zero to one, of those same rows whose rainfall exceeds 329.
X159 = 5.0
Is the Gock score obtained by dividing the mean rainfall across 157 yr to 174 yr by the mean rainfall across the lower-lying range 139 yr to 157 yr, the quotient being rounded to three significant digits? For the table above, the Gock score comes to 1.03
